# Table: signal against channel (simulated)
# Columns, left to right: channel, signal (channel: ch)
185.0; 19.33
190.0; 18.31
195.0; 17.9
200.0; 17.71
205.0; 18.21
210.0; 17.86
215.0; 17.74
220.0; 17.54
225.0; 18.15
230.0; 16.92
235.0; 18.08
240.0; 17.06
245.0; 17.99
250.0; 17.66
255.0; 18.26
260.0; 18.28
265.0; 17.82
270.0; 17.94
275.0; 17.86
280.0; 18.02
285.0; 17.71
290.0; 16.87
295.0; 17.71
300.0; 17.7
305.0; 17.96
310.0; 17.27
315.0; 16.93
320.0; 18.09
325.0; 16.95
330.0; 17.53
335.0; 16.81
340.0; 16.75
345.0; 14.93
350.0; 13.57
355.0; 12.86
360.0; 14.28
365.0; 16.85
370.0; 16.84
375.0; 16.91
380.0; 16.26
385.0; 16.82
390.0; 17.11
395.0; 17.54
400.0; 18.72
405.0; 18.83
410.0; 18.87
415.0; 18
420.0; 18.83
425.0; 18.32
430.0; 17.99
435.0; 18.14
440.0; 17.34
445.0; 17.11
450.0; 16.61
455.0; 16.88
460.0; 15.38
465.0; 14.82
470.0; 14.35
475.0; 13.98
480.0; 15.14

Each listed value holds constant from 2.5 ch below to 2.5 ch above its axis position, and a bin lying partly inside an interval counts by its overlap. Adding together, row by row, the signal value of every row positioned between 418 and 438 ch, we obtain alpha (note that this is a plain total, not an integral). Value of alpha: 73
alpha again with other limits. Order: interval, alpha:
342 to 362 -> 56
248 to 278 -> 108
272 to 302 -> 106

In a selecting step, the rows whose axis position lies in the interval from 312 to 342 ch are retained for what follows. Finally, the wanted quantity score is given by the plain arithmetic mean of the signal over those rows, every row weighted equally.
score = 17.2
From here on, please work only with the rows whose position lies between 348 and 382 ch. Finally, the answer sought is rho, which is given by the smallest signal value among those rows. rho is 12.86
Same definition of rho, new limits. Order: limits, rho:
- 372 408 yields 16.26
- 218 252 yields 16.92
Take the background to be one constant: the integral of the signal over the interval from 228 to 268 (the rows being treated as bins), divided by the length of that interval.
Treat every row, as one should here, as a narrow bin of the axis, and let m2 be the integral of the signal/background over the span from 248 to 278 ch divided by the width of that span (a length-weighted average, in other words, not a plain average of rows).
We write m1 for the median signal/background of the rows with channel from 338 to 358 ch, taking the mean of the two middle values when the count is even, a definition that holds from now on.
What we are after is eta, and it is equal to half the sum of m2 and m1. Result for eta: 0.91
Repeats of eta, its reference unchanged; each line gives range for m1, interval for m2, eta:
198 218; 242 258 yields 1.01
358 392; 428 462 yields 0.95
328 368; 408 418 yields 0.96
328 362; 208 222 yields 0.92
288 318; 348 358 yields 0.86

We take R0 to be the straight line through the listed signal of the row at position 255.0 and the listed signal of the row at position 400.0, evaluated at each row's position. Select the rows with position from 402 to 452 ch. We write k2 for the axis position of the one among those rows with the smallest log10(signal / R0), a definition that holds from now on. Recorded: 450.0 ch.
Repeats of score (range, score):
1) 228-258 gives 17.7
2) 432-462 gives 16.9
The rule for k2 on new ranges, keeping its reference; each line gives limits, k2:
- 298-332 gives 325.0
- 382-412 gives 385.0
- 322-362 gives 355.0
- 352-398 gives 355.0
